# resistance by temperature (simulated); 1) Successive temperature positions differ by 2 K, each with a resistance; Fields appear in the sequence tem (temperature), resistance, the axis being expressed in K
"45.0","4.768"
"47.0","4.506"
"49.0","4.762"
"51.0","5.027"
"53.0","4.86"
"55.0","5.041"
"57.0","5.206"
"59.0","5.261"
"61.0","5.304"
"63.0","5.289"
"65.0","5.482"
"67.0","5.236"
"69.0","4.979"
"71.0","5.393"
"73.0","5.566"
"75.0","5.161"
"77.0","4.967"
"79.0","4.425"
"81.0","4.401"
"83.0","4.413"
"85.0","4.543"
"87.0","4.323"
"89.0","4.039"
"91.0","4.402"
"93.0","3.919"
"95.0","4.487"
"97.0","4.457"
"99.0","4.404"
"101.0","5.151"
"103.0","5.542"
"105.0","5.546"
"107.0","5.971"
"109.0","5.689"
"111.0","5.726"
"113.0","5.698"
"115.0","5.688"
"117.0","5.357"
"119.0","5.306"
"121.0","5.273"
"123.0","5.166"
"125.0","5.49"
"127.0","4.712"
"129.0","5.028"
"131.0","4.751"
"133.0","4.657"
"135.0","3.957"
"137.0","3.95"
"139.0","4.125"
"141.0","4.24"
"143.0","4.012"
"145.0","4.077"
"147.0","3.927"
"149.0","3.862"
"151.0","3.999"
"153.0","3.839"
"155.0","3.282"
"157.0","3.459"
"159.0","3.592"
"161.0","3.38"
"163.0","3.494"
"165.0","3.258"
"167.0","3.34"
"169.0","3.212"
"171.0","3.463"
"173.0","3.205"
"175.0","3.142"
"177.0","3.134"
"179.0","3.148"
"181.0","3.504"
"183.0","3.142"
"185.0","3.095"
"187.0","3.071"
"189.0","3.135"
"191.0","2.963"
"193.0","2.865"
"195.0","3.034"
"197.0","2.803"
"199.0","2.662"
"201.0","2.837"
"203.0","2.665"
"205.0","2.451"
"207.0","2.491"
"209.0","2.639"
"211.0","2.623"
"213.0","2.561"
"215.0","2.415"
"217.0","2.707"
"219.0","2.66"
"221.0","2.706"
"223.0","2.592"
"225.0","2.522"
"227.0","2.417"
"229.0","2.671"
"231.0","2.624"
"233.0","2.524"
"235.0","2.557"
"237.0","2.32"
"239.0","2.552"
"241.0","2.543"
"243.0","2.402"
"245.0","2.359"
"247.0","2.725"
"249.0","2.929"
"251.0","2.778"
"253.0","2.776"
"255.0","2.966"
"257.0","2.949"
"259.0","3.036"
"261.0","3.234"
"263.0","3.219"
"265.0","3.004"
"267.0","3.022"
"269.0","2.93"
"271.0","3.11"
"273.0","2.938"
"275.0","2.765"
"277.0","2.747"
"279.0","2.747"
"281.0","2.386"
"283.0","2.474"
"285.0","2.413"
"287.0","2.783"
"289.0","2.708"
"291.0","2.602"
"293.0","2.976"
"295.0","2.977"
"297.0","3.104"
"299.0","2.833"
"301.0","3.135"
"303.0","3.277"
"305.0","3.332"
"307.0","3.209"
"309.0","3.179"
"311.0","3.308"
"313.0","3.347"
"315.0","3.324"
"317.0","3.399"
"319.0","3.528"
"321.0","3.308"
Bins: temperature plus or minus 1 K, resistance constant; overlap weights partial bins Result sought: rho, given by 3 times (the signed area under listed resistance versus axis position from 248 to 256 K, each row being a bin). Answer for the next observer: 69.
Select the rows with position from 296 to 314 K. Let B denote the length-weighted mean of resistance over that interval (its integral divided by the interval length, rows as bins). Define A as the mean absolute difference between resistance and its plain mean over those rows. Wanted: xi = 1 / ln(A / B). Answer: -0.30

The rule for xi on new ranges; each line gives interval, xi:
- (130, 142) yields -0.37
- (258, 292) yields -0.39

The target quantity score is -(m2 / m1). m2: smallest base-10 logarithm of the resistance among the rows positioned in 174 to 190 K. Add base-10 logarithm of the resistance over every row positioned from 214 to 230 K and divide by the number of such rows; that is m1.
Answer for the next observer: -1.2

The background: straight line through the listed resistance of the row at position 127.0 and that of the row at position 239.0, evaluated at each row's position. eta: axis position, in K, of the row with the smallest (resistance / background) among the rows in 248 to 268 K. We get 251.0 K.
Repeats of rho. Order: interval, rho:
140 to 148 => 98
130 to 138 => 104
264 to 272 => 72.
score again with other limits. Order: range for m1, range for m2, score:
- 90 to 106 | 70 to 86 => -1.0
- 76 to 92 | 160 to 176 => -0.8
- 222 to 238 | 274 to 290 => -0.9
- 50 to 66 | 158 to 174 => -0.7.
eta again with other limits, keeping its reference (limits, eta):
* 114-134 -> 127.0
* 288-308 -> 291.0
